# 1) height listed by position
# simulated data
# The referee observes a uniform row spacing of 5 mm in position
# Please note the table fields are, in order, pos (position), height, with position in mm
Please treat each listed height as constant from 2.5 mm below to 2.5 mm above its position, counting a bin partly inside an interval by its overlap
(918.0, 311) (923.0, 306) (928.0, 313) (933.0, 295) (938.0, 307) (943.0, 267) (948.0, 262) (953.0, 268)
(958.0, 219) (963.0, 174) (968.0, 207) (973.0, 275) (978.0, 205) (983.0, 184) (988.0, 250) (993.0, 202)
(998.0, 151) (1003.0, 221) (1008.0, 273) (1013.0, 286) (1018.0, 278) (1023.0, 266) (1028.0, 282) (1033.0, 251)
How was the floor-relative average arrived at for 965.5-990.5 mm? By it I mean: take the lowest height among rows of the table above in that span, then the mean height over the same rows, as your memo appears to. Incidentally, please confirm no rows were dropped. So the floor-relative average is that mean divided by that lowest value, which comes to 1.22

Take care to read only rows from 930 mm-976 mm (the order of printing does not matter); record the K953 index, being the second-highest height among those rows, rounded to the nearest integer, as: 295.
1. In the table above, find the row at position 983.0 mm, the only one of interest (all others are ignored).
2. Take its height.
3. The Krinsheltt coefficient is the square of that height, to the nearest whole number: 33856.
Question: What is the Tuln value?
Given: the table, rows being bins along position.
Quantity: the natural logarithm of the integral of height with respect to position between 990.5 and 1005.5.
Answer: 7.96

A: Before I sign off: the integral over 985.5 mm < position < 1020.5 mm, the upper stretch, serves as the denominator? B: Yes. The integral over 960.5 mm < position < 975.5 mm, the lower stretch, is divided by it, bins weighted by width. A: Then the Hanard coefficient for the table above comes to 0.39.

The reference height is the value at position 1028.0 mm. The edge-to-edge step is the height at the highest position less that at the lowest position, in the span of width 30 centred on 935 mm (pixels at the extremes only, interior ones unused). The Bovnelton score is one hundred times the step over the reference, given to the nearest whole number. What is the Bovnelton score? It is -16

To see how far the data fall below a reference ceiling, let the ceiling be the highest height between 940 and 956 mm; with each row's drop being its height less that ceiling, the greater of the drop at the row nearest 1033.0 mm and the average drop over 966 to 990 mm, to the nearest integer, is -17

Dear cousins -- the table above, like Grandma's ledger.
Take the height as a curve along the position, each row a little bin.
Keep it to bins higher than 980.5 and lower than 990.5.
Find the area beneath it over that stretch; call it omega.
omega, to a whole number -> 2170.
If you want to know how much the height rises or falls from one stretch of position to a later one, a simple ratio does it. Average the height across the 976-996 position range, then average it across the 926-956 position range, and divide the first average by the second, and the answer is 0.74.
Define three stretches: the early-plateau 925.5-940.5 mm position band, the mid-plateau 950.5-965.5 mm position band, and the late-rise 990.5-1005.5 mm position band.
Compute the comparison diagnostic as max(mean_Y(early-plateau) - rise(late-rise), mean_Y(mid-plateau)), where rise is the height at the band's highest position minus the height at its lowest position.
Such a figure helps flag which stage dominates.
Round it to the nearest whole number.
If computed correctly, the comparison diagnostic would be 286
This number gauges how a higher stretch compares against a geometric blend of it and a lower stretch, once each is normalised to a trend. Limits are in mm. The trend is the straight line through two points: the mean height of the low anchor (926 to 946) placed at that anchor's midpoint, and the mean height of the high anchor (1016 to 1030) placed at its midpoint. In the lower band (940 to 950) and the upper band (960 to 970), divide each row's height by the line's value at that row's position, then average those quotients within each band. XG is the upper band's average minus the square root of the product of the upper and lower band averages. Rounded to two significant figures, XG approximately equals -0.11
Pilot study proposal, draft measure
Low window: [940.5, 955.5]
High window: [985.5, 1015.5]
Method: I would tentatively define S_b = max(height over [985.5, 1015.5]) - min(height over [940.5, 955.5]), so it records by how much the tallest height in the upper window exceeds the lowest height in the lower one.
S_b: 24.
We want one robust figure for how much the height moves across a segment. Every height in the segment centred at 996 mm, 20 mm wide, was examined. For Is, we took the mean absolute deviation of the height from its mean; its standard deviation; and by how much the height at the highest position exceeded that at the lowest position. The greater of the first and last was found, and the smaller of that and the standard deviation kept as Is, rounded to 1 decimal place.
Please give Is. 29.5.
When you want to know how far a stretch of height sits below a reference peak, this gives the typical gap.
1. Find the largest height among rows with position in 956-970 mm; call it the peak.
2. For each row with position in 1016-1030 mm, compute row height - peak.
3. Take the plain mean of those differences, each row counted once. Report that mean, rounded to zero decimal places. 56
